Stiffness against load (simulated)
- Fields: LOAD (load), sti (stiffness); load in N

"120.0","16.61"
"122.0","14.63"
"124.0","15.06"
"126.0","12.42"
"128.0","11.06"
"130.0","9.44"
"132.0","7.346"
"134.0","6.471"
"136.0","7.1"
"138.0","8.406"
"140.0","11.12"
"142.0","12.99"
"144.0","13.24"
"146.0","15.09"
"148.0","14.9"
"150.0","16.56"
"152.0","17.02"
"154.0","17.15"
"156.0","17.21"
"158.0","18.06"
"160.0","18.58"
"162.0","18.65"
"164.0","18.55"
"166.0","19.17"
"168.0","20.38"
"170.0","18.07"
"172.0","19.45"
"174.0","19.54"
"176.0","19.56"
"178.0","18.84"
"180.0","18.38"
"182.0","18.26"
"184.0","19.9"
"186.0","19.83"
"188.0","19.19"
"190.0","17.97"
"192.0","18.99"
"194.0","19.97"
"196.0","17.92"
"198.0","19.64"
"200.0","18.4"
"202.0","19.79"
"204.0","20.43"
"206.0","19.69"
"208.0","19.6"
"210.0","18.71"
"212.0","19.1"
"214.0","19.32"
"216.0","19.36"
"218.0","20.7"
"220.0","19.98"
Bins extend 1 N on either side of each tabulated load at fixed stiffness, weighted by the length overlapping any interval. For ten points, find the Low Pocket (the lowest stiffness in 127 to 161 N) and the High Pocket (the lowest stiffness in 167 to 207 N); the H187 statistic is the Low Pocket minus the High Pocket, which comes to -11.4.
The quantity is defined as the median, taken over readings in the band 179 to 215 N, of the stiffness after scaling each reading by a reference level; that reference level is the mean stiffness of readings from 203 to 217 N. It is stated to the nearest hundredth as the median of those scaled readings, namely 0.99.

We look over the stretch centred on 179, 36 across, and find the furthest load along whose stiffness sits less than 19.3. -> 196.0 N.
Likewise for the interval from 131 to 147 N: 146.0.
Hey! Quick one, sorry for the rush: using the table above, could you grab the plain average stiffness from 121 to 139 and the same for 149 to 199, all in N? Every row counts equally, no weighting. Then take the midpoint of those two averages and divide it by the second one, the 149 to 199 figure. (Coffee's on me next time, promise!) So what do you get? 0.77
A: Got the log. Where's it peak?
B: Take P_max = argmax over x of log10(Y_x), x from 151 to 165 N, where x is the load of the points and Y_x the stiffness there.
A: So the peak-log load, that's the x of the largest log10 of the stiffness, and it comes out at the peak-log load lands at 162.0 N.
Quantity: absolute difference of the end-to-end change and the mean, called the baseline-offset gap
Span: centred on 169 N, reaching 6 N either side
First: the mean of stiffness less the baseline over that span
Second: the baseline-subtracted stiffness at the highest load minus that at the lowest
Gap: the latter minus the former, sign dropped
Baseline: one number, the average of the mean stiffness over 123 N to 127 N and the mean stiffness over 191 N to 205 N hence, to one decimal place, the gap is 1.7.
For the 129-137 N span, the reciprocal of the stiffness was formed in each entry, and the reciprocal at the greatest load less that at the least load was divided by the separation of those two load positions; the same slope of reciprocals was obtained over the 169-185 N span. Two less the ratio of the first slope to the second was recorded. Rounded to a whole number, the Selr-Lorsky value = 18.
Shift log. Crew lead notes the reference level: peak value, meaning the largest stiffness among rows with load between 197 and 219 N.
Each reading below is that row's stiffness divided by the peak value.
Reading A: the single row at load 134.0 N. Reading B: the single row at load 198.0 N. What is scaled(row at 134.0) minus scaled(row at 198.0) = -0.64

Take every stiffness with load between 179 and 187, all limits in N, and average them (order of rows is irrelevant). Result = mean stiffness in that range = 19.1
